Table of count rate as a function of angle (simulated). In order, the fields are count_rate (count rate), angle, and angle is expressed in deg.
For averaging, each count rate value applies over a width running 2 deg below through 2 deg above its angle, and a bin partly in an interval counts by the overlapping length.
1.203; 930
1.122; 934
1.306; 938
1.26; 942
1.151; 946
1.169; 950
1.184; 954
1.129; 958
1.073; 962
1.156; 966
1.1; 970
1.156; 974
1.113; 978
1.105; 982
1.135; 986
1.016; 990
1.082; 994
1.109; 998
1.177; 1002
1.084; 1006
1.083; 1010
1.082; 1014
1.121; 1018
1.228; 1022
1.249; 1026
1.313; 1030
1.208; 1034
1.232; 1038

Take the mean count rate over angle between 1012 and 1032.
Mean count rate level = 1.20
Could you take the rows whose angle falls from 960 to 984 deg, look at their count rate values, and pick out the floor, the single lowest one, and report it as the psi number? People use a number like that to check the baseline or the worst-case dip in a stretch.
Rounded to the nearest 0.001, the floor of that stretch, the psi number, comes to 1.073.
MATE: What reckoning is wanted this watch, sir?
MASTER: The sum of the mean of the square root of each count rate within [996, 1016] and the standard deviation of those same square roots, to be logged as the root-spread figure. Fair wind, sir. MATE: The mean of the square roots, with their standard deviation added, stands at 1.07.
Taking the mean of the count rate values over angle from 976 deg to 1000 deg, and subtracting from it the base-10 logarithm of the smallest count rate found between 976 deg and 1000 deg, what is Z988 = 1.09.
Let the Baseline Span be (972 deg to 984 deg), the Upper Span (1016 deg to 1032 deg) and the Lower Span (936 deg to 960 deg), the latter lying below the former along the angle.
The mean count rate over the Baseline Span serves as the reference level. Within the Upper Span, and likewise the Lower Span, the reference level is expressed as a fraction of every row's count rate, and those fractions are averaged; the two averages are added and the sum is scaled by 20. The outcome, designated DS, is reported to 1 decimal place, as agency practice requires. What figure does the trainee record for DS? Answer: 37.2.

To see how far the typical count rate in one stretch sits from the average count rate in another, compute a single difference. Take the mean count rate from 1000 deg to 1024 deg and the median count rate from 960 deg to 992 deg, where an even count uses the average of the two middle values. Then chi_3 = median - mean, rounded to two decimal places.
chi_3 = -0.02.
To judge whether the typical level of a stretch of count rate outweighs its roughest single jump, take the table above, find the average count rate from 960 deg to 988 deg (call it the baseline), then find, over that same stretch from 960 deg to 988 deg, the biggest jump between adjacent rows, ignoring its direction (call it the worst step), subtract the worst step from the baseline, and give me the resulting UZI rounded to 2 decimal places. 1.04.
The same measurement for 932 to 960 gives 1.00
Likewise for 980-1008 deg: 0.98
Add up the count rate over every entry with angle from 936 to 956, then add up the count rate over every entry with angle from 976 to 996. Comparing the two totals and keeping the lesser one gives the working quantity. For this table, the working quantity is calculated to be 5.45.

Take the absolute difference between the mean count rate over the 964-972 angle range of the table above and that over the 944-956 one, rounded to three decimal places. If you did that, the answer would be 0.040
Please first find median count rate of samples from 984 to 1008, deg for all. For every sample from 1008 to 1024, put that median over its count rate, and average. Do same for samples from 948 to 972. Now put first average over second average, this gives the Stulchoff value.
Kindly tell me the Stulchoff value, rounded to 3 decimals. 1.007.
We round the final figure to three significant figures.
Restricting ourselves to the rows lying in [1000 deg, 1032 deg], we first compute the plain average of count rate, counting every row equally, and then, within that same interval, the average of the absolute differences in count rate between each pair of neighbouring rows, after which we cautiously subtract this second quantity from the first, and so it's 1.12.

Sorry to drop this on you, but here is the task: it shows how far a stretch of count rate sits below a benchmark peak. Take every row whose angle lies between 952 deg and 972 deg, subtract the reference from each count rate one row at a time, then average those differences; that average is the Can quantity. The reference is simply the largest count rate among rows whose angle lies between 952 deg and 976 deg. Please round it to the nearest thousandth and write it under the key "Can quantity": -0.056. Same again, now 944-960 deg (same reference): -0.026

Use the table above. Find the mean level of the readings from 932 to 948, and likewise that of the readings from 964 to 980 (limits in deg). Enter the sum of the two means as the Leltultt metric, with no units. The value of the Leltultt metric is 2.34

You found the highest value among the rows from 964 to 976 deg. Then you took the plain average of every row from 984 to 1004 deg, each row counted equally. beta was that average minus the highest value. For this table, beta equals -0.05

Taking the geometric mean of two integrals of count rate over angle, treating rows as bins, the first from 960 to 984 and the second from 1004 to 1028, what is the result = 27.1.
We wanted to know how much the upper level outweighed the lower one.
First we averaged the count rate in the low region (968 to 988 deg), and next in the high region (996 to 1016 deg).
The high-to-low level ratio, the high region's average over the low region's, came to 0.987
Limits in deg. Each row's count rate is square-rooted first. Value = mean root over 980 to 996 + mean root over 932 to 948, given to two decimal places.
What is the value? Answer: 2.14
